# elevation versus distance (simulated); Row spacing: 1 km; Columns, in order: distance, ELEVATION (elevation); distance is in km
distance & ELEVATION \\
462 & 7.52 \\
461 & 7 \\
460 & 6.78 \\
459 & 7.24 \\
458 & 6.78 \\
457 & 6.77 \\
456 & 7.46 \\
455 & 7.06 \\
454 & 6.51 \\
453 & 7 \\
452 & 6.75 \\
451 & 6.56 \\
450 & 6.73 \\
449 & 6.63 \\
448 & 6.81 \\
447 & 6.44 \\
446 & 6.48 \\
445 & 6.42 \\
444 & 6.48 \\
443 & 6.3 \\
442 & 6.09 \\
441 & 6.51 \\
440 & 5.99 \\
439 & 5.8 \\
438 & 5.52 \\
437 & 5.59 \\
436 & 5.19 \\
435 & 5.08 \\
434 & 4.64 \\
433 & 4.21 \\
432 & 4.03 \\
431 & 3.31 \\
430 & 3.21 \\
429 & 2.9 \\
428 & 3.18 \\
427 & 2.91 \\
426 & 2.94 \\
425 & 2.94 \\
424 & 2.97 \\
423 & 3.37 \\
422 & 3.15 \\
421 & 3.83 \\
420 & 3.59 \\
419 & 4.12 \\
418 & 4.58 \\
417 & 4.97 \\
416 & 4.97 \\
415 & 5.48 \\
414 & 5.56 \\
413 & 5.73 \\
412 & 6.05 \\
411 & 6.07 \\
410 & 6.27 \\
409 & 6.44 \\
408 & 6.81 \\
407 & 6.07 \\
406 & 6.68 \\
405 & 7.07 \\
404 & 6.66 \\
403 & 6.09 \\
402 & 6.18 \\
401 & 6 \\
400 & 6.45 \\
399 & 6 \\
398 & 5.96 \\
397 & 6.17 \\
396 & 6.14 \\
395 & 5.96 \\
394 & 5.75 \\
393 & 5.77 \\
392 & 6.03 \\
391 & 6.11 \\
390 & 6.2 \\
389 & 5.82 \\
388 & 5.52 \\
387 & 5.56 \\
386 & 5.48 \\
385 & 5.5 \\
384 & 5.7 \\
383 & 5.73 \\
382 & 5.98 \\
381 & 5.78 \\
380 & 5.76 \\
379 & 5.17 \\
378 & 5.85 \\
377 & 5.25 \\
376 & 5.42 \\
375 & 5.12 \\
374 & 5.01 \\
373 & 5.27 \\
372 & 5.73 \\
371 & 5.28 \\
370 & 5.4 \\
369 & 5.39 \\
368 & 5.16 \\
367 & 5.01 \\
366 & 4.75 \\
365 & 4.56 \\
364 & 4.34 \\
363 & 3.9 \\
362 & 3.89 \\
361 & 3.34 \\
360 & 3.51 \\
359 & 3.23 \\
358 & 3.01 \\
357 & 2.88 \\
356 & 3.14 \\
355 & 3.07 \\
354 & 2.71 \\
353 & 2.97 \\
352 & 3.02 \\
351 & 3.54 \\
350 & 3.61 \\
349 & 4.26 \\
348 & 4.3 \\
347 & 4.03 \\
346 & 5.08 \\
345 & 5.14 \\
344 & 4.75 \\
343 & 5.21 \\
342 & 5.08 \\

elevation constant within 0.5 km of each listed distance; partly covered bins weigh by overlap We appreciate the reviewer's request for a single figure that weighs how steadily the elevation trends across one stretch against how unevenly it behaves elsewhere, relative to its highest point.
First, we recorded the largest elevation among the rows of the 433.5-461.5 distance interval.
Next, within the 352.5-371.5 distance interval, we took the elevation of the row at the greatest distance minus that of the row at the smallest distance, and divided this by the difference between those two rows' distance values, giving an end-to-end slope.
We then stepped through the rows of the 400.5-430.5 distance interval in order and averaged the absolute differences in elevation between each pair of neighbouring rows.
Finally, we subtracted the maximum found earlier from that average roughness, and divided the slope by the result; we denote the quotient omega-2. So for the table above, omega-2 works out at -0.018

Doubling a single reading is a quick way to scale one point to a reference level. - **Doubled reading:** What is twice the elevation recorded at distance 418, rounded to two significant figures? 9.2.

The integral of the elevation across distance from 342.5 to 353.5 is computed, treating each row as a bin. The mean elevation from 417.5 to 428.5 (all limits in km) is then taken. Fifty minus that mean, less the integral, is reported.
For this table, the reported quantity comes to 1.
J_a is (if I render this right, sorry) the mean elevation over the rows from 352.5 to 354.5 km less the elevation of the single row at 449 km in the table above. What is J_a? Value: -3.8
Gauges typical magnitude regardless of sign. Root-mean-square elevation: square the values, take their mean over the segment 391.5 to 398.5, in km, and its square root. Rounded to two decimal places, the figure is 5.97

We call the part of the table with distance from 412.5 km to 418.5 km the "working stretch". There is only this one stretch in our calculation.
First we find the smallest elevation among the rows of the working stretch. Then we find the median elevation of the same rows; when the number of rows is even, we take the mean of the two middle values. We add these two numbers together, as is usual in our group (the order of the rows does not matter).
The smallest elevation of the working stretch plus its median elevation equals 9.8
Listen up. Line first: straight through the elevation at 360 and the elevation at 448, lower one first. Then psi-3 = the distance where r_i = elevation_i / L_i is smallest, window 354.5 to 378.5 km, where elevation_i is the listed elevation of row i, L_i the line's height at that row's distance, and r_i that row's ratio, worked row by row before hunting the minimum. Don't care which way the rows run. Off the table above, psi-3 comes 357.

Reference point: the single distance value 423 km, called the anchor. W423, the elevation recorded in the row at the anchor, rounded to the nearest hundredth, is 3.37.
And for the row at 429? 2.90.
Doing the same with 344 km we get 4.75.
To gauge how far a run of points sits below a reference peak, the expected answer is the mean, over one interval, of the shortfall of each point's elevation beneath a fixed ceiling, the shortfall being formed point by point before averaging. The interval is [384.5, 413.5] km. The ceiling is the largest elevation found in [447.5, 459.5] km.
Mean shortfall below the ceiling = 1.4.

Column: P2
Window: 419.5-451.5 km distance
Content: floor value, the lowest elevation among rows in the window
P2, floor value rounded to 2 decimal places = 2.90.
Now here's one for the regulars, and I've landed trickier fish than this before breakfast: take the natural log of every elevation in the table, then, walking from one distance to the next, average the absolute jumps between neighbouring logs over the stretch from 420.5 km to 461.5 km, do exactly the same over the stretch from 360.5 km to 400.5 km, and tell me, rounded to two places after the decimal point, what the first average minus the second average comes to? 0.01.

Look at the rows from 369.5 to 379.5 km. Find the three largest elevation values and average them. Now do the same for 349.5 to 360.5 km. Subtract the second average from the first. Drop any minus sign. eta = 2.1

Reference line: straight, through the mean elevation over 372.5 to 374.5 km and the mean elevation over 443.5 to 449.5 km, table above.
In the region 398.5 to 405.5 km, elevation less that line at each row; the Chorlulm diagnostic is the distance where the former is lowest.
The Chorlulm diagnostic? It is 401 km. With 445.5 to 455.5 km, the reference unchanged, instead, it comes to 454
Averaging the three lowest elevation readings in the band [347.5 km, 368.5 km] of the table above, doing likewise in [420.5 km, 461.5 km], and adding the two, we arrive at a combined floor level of 5.8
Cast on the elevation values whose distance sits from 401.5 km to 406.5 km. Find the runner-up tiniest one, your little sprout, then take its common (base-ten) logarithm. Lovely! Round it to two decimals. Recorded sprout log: 0.79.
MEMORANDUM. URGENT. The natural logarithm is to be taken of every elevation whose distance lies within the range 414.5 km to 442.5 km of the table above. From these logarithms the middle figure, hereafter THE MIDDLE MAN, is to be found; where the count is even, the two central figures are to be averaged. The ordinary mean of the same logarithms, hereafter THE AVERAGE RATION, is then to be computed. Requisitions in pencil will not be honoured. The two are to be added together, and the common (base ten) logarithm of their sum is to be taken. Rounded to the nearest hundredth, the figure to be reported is 0.46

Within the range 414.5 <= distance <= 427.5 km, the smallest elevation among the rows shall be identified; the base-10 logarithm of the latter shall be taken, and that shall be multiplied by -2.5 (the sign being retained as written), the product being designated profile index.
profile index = -1.16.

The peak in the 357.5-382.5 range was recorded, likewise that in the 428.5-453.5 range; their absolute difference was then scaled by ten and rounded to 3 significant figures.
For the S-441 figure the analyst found 10.2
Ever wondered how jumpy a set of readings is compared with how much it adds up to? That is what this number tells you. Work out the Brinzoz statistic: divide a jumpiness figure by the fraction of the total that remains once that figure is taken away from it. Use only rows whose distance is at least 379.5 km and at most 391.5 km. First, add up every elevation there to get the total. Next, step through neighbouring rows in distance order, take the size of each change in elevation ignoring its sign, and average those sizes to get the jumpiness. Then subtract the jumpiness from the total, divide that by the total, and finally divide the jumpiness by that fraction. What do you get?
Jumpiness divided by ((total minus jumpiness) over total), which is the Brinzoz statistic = 0.15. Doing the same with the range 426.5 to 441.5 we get 0.31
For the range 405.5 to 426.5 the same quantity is 0.31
